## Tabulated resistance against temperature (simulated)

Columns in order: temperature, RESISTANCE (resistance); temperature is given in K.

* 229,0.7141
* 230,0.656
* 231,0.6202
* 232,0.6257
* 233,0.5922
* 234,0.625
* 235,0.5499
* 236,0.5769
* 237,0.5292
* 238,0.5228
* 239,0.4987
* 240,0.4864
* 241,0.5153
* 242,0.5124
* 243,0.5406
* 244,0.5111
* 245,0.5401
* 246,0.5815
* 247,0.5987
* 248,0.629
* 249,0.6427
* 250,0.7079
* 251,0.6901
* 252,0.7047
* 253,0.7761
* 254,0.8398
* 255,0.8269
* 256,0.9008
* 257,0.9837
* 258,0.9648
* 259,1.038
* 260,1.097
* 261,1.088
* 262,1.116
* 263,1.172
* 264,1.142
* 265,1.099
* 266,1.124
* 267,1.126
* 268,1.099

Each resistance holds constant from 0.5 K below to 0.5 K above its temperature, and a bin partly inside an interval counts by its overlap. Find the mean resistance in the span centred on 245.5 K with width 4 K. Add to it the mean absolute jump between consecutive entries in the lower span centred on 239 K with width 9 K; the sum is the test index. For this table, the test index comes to 0.58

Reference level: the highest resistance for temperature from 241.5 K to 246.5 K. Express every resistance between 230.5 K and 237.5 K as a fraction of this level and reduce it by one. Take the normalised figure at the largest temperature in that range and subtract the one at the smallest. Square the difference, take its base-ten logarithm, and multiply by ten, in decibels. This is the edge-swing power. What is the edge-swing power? -16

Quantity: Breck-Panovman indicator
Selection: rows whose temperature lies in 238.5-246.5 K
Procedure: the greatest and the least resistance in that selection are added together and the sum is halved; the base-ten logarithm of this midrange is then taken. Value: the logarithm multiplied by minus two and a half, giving 0.68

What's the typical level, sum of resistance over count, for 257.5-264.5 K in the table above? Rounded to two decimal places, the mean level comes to 1.09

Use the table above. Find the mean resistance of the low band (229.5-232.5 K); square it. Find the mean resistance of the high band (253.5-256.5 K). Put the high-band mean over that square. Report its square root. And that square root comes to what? 1.5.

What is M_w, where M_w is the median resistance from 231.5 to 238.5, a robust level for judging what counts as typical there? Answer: 0.58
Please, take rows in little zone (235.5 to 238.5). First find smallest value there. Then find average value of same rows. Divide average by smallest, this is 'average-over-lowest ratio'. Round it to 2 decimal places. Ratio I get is 1.04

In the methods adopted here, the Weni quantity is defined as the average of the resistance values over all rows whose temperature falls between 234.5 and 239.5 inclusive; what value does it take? 0.54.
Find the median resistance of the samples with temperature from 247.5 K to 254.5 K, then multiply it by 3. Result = 2.1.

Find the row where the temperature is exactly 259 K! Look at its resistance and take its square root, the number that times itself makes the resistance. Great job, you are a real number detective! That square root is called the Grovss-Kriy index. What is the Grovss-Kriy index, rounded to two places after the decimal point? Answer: 1.02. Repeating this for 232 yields 0.79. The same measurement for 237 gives 0.73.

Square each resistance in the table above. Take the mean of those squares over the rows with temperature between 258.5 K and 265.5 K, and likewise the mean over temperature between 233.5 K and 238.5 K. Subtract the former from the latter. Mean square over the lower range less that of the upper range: -0.9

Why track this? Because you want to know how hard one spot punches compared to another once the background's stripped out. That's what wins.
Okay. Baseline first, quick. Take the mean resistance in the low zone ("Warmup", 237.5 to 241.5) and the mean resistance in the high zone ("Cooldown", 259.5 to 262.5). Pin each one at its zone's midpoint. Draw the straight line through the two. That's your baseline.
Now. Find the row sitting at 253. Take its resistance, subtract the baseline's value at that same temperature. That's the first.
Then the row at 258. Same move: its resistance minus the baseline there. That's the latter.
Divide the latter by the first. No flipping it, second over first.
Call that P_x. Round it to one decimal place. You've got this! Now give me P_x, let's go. 0.5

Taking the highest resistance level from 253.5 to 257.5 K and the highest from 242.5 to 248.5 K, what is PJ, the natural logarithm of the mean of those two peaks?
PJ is -0.22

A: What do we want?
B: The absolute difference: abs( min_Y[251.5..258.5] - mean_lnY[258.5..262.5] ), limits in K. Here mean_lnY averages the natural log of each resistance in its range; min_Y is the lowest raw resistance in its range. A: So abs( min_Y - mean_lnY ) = 0.62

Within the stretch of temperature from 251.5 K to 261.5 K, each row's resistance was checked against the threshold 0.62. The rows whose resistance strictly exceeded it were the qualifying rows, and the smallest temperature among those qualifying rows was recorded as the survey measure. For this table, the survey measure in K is 252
